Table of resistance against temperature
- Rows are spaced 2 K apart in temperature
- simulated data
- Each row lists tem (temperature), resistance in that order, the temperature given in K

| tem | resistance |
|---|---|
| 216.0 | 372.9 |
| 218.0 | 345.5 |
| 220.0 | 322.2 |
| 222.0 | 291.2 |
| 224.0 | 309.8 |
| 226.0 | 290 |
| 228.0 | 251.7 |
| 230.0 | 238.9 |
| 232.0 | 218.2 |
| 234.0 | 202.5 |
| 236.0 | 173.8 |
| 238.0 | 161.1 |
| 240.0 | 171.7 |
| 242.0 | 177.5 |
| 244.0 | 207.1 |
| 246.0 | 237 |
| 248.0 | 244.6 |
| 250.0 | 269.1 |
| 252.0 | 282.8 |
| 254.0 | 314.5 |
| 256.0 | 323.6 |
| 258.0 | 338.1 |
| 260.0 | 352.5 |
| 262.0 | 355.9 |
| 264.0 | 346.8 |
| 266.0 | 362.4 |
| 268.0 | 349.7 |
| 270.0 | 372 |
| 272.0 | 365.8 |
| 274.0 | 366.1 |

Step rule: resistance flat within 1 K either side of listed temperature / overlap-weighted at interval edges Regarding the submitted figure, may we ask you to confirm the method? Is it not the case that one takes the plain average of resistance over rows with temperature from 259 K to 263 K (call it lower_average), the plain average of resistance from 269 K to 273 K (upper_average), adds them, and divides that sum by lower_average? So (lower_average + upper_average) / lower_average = 2.04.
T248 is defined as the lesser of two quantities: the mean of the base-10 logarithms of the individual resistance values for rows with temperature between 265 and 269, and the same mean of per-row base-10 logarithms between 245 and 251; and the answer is 2.40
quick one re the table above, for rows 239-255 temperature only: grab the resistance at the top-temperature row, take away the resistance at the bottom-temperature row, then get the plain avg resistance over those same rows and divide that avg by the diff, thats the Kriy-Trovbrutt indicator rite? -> 1.7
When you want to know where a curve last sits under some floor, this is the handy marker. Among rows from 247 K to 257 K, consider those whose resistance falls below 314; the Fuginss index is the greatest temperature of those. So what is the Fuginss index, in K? 252.0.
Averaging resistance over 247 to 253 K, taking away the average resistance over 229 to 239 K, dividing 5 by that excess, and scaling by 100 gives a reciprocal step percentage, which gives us 7.5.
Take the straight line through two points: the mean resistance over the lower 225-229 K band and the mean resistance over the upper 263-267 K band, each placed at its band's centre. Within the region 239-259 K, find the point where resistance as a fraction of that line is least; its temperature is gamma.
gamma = 240.0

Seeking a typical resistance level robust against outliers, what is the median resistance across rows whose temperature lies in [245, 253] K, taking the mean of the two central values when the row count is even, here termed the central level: 257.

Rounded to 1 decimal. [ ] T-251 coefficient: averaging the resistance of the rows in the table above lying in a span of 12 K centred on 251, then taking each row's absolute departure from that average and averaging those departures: 28.4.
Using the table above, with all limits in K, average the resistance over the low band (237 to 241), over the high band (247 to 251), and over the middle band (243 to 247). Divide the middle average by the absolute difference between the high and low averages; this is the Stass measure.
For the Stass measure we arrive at 2.5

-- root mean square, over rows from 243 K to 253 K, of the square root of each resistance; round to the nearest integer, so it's 16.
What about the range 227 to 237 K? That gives 15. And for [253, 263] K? 18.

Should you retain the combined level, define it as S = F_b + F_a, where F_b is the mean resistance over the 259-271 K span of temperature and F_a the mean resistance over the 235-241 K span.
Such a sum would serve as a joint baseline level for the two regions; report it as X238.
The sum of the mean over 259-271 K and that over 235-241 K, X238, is 525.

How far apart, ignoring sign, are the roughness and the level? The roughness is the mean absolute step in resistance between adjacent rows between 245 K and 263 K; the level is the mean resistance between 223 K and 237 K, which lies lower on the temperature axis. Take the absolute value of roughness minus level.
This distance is 226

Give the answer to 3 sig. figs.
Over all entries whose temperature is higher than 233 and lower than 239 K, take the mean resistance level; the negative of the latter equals -179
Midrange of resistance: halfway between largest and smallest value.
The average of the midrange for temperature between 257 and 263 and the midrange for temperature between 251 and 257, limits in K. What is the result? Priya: 325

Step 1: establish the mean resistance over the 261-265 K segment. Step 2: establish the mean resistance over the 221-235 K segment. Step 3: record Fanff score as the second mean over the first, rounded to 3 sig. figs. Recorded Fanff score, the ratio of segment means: 0.733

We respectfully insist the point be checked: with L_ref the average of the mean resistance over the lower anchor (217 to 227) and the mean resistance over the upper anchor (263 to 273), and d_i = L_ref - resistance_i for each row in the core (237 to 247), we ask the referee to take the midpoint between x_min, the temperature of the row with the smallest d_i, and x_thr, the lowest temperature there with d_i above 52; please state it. 242 K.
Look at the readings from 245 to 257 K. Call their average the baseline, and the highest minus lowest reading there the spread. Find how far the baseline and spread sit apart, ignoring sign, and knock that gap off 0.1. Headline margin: -192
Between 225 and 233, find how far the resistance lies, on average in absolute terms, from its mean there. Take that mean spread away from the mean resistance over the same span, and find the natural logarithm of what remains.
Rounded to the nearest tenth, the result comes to 5.4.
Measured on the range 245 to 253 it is 5.5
